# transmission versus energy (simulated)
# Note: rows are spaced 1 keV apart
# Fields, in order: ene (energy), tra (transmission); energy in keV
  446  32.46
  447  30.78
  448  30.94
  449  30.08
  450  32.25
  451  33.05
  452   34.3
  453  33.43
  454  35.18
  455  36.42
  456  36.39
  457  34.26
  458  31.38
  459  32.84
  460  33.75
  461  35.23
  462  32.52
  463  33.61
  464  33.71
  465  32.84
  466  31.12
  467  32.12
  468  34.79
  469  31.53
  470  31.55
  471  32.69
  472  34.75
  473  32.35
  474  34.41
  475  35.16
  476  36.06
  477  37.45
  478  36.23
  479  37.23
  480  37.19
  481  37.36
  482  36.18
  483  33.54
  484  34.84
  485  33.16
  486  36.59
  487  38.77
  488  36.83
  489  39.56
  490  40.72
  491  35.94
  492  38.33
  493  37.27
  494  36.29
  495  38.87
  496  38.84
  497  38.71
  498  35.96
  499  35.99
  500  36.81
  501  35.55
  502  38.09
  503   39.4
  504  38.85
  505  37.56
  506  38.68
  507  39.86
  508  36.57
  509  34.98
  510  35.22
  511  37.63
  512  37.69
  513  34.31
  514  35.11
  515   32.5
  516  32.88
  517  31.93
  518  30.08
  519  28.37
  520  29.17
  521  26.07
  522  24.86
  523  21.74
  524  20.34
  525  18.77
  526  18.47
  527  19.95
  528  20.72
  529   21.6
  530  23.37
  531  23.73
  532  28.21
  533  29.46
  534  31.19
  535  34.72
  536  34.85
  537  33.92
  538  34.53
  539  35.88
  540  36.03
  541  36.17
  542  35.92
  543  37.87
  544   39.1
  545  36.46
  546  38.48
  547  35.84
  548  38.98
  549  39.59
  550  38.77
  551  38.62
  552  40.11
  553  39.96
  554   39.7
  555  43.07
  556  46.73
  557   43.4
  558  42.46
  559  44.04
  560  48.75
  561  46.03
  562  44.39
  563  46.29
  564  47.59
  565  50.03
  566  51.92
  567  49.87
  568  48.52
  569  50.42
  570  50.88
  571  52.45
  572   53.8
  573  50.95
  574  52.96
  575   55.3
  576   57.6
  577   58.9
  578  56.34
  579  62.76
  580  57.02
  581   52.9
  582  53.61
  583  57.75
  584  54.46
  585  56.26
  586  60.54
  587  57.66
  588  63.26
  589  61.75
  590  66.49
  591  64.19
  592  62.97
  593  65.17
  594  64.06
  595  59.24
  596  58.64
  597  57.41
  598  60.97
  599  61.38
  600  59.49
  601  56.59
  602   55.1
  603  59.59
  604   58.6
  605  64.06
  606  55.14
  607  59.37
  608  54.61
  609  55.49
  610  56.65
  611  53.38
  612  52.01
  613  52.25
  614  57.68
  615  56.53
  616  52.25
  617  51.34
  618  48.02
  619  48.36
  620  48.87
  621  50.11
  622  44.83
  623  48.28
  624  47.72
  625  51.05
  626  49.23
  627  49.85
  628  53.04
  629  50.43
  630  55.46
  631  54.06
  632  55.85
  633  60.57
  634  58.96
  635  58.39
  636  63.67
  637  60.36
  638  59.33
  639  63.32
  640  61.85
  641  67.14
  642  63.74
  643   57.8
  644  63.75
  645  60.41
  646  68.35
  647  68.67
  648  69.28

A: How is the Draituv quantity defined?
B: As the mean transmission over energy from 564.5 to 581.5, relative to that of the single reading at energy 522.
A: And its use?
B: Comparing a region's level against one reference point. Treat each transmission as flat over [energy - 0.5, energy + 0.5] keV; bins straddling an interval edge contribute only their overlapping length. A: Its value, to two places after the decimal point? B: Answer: 2.16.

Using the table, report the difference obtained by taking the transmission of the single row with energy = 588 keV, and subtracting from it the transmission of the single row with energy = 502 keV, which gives 25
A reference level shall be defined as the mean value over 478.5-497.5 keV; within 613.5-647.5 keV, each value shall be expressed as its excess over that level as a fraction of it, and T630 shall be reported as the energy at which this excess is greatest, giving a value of 647 keV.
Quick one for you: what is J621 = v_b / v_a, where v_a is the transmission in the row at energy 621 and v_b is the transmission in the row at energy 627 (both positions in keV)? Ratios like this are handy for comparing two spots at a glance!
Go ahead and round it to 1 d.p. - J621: 1.0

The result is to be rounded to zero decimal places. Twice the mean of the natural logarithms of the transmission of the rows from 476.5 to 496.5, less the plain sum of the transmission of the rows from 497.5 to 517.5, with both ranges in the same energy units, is -718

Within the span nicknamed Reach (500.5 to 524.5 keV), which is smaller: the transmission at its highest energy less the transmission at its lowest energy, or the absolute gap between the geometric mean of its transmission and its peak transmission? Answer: -15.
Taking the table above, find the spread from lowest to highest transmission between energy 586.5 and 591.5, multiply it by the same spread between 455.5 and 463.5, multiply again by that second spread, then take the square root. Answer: 15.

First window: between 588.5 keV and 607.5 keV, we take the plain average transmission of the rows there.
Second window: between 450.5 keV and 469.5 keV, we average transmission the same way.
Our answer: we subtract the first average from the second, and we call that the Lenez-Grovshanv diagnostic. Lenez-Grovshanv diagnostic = -27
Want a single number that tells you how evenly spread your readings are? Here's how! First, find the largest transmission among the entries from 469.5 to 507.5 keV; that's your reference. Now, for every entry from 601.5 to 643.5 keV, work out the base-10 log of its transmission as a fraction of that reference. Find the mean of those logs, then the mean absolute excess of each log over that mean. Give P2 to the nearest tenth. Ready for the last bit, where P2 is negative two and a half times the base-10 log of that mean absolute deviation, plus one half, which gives 4.2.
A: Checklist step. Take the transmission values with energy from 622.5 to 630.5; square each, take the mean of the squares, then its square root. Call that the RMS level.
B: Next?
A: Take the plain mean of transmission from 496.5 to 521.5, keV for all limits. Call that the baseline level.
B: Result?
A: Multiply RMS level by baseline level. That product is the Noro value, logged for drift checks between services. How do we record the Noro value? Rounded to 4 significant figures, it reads 1780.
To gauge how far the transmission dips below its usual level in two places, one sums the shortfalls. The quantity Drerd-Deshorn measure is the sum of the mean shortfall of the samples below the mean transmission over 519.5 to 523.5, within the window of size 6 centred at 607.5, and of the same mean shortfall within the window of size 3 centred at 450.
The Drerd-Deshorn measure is -38.4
